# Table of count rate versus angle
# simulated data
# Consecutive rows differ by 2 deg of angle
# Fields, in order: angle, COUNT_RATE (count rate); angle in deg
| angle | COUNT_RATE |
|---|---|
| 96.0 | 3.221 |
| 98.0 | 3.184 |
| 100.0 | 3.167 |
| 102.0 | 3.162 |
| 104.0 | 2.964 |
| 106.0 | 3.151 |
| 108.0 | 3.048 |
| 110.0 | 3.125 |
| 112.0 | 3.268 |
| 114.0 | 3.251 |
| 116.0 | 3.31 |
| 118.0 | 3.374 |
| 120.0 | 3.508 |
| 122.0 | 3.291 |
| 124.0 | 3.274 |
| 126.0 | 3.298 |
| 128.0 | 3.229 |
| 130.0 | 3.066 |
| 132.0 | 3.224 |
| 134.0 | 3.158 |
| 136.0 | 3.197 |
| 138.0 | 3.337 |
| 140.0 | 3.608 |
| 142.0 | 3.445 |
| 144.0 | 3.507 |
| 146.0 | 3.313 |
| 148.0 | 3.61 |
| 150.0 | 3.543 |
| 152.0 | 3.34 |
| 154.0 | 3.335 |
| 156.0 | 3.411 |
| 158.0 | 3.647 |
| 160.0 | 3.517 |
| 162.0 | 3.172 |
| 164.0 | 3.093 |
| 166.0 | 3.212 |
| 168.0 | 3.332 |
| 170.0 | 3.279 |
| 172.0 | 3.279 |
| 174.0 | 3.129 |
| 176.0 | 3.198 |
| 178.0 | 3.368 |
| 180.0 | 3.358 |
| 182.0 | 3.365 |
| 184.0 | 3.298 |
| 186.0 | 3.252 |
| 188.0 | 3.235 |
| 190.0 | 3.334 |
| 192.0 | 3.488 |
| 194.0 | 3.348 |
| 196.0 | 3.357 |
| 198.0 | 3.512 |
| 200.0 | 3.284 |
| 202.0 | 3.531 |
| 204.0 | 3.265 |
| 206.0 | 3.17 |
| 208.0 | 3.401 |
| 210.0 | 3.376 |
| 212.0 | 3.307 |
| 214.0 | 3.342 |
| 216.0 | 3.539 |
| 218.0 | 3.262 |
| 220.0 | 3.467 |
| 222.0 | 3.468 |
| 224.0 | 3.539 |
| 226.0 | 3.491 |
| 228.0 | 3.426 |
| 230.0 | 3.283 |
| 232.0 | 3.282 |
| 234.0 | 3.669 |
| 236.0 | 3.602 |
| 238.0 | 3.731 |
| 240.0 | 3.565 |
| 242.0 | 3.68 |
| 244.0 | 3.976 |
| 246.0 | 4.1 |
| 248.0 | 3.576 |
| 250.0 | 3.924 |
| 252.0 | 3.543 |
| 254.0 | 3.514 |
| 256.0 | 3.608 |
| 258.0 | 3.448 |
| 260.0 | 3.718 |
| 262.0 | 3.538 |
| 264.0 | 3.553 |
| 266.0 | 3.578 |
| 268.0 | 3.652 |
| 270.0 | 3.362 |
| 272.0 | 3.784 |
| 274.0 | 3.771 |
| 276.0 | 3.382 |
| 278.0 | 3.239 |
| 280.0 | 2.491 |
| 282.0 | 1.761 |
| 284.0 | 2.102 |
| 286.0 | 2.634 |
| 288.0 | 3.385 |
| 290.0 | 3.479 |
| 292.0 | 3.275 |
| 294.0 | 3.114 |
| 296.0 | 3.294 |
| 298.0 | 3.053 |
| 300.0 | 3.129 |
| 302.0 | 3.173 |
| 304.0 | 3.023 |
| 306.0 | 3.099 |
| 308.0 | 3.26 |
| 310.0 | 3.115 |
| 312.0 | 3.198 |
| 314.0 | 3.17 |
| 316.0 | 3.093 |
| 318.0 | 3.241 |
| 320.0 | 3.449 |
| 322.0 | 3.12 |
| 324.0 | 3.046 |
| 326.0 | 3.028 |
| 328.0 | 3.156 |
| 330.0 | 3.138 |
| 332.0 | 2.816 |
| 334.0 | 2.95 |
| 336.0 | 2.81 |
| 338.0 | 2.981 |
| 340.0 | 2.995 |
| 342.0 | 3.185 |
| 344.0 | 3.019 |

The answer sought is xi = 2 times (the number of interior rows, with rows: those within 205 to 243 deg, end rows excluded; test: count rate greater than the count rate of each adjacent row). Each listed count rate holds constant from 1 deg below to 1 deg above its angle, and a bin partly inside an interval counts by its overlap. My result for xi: 10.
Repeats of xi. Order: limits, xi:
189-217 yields 8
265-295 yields 6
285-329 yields 12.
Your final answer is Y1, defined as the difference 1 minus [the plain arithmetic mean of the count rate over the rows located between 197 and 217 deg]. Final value -2.37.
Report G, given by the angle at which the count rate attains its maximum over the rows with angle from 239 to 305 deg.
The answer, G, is 246.0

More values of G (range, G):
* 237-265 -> 246.0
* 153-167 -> 158.0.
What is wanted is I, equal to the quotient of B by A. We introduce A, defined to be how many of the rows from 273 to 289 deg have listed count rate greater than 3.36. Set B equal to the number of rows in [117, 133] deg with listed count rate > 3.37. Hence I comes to 0.7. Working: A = 3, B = 2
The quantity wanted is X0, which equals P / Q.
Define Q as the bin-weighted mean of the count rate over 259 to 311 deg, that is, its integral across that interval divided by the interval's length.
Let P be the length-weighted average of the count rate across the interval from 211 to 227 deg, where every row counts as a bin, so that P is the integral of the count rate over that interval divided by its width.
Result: 1.07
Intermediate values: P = 3.43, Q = 3.19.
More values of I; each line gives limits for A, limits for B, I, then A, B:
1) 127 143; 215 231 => 3.0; 2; 6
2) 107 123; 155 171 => 1.5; 2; 3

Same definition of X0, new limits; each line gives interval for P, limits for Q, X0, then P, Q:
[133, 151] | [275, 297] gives 1.17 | 3.41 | 2.92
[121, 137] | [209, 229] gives 0.94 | 3.22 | 3.42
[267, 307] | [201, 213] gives 0.93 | 3.11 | 3.34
